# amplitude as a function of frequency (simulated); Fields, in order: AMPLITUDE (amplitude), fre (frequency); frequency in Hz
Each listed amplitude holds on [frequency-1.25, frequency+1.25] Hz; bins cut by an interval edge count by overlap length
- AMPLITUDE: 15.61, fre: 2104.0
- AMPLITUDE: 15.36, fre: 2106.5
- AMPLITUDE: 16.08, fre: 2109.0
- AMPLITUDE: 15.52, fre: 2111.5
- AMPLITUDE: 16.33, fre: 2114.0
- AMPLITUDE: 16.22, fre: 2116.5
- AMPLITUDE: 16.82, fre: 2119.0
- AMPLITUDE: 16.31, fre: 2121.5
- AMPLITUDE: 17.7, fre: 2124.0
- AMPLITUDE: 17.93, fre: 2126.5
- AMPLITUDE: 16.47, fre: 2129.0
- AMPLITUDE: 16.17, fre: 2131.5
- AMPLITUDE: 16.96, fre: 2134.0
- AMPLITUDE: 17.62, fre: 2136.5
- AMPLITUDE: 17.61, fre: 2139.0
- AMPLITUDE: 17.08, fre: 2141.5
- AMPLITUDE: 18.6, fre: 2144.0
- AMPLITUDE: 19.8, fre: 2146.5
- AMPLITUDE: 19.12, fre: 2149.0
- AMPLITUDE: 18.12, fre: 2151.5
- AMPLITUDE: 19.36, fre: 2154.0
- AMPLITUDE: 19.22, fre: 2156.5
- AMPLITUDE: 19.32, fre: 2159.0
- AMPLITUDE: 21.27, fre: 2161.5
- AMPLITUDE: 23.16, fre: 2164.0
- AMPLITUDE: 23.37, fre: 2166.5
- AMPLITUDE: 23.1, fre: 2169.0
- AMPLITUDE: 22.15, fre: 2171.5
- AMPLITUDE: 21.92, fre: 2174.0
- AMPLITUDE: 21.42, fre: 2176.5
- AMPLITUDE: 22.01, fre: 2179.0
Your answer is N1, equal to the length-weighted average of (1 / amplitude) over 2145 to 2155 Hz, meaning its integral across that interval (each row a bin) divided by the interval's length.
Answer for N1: 0.052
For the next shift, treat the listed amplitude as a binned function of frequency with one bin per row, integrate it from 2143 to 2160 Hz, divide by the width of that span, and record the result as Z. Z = 19.1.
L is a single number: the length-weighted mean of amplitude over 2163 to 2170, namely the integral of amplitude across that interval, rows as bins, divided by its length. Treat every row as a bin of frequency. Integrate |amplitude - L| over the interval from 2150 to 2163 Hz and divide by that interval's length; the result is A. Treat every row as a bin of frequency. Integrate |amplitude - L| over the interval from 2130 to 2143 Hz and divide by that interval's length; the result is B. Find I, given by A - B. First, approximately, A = 3.7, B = 6.1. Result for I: -2.4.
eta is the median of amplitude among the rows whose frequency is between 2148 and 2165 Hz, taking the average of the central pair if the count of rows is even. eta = 19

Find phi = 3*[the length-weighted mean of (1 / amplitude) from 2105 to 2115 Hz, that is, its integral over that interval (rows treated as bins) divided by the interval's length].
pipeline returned 0.19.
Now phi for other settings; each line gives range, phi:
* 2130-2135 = 0.18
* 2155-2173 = 0.14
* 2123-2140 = 0.17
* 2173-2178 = 0.14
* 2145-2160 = 0.16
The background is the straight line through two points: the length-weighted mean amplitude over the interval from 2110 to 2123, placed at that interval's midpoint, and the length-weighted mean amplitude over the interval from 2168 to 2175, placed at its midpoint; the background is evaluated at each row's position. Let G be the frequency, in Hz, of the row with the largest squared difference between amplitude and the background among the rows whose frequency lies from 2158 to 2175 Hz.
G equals 2159.0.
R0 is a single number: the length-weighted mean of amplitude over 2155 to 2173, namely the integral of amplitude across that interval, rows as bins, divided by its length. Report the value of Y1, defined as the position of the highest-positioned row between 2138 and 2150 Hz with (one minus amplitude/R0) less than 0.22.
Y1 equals 2149.0 Hz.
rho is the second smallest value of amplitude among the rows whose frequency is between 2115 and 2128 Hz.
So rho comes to 16.31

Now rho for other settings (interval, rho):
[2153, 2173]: 19.32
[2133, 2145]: 17.08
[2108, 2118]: 16.08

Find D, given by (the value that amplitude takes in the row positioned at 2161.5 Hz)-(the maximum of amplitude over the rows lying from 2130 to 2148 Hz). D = 1.5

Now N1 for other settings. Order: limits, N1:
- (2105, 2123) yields 0.062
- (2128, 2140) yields 0.059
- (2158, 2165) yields 0.047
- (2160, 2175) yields 0.045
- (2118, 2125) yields 0.059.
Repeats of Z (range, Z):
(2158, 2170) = 22.1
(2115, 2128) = 17.0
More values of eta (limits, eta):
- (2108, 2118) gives 16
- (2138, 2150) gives 19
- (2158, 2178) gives 22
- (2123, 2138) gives 17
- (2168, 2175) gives 22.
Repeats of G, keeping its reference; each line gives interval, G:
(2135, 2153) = 2151.5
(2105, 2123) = 2109.0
